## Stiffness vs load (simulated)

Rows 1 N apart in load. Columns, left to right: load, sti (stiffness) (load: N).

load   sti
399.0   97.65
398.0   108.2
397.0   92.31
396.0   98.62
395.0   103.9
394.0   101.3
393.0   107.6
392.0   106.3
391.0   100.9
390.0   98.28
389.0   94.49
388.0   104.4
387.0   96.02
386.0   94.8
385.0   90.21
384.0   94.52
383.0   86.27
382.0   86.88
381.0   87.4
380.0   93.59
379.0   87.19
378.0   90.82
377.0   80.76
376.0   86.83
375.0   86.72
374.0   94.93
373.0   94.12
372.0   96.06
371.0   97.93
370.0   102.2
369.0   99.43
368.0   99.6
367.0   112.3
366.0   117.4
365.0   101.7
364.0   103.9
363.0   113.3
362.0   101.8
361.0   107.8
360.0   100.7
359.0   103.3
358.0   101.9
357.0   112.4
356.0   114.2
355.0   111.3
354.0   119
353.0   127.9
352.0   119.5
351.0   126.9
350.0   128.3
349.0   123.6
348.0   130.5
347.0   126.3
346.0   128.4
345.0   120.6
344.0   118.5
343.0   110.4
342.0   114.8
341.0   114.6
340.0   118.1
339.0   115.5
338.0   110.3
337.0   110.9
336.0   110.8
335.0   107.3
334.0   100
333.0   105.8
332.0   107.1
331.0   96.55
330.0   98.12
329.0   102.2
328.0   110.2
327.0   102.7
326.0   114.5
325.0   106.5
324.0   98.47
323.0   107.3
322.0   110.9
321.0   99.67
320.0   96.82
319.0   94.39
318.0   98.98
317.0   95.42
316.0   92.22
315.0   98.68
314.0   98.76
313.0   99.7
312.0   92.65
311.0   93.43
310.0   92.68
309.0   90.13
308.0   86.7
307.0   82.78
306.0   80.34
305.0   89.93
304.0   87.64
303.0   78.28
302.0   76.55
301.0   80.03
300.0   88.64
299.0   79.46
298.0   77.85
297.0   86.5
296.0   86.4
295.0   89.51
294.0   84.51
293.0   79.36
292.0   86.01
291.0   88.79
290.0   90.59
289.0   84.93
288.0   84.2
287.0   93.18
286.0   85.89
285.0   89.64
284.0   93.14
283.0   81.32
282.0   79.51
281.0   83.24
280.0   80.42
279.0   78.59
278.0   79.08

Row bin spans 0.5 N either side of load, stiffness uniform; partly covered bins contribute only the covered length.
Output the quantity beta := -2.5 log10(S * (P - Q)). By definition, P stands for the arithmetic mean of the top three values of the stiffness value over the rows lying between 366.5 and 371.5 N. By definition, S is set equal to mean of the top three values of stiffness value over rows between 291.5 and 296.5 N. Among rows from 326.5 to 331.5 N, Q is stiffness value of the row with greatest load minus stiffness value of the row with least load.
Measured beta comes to -10.0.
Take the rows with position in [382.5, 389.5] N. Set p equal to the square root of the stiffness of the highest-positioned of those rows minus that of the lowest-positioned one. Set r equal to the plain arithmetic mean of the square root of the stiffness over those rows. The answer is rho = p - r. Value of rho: -9.3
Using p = 0.43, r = 9.7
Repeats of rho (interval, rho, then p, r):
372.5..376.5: -9.9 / -0.38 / 9.5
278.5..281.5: -8.7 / 0.26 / 9.0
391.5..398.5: -10.0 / 0.09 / 10.1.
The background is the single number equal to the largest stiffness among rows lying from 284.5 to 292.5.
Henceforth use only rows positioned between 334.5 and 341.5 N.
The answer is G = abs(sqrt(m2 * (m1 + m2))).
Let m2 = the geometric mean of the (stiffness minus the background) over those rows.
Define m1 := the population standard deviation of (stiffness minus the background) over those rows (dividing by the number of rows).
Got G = 21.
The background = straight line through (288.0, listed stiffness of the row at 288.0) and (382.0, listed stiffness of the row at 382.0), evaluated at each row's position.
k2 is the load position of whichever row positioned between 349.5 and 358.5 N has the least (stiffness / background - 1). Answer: 358.0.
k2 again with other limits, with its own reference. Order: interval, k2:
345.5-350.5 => 349.0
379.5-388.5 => 383.0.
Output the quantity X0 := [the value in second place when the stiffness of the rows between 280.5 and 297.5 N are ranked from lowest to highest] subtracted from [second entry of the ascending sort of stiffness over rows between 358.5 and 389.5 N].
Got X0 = 7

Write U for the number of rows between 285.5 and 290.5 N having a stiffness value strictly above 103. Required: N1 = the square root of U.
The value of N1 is 0.0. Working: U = 0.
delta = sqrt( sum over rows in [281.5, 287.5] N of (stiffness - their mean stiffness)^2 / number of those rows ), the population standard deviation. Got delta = 5.4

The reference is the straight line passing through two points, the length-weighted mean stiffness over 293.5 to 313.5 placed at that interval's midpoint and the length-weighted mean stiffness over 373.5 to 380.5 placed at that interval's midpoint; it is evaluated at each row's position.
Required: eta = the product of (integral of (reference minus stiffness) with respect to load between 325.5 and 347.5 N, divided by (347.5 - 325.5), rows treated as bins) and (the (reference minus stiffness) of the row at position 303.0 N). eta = -187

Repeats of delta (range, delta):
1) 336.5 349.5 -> 6.6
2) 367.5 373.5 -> 2.6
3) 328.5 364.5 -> 9.4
